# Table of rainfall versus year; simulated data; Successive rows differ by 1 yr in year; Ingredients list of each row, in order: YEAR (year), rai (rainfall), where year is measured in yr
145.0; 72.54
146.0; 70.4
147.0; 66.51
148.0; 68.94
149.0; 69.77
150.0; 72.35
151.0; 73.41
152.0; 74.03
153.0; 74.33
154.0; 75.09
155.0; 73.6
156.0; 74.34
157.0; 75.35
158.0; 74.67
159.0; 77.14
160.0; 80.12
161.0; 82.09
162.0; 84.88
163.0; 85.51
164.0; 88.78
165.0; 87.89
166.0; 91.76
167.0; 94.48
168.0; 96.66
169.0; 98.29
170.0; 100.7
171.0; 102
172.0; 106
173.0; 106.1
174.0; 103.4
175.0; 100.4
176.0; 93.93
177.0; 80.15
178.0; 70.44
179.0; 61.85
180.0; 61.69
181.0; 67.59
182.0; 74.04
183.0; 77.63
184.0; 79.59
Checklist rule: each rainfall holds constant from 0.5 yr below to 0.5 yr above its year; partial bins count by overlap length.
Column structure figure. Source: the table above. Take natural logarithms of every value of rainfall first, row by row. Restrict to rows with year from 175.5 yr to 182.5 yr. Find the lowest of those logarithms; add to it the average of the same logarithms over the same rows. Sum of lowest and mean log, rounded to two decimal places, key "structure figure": 8.40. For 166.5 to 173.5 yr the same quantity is 9.16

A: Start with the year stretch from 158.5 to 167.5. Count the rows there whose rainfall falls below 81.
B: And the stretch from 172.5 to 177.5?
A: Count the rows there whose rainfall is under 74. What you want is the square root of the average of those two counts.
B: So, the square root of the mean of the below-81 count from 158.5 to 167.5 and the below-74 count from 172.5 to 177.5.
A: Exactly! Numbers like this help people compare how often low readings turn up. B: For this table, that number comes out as 1.00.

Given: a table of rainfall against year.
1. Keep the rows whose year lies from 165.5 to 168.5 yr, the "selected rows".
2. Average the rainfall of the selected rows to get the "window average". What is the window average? 94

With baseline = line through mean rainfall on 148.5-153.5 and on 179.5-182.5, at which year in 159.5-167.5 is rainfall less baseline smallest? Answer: 160.0 yr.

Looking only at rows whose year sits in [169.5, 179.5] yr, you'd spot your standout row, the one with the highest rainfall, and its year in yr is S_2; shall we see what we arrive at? 173.0 yr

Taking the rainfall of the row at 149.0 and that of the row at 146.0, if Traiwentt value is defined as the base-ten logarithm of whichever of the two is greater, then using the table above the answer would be 1.85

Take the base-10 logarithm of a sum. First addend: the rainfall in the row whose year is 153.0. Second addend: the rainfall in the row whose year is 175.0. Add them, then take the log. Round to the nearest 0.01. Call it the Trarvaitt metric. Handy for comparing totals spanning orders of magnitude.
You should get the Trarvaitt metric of 2.24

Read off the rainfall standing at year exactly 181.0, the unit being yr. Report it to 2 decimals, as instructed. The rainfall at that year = 67.59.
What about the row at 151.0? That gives 73.41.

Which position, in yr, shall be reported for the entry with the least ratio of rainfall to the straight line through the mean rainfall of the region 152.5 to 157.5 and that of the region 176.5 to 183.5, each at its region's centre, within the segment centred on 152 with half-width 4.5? 148.0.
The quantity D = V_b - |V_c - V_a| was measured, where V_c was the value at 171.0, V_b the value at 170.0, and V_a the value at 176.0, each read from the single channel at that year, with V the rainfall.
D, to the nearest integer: 93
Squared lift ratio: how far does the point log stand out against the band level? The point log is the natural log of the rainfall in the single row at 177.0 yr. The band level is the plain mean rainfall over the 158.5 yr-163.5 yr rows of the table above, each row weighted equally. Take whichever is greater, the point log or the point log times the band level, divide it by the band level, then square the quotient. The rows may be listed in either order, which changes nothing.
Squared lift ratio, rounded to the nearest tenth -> 19.2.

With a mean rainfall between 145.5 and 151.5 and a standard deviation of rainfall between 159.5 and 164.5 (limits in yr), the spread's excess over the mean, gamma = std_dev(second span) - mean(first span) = -67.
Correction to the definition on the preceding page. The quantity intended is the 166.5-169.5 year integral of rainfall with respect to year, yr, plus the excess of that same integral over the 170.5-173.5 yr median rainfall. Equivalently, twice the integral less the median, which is 473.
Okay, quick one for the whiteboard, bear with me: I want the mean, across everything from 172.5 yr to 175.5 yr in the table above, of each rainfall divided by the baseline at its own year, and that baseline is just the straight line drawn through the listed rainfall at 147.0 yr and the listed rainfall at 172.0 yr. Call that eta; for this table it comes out 0.95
